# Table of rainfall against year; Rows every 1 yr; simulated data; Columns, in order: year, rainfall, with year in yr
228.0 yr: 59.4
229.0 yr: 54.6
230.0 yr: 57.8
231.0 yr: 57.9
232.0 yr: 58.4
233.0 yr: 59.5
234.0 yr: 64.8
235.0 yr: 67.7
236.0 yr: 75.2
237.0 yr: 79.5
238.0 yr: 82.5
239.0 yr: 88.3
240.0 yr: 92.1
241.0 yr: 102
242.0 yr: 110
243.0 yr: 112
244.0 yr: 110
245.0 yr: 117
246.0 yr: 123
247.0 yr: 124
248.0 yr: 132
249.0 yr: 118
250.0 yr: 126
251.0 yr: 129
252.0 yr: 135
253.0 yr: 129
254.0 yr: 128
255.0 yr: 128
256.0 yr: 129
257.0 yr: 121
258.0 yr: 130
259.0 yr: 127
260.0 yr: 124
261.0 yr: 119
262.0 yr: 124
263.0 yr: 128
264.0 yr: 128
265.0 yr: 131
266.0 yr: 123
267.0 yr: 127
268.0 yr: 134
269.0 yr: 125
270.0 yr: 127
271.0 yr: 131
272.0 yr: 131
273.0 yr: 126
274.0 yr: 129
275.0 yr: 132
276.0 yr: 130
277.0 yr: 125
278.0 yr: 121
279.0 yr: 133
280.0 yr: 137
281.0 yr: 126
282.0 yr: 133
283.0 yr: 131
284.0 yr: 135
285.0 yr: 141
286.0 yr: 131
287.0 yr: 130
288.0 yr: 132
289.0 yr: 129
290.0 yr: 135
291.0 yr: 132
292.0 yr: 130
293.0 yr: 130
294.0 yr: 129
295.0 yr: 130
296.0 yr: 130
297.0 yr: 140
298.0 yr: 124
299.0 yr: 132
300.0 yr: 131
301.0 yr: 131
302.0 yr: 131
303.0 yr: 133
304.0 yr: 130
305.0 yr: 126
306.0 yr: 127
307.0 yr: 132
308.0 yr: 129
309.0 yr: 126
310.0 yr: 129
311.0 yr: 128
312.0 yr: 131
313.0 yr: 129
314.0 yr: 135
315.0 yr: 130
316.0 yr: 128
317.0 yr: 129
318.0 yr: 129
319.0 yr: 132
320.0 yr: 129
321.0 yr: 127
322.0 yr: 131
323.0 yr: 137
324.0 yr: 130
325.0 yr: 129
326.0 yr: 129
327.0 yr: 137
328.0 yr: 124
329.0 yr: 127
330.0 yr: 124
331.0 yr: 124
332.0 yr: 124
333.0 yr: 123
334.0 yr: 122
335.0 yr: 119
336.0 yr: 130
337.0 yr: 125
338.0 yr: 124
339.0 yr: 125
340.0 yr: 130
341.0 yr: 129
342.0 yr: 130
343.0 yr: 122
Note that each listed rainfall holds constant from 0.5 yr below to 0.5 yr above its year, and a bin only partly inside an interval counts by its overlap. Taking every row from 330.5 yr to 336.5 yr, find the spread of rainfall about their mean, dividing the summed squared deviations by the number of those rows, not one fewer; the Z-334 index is 3.3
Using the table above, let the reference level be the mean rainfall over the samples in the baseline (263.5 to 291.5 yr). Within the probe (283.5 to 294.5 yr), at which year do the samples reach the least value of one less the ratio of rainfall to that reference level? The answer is 285.0 yr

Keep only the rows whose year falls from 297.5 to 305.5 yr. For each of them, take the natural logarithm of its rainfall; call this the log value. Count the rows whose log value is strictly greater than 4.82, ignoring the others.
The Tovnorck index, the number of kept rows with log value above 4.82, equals 8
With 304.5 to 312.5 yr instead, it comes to 8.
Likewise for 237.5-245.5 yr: 0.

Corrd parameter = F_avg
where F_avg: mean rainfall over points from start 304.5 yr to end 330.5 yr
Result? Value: 129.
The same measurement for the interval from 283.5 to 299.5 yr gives 132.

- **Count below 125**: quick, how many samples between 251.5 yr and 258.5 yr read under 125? 1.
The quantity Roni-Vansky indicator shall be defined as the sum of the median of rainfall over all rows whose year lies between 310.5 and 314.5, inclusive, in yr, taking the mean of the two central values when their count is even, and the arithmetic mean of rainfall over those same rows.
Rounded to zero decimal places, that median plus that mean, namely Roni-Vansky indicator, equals 261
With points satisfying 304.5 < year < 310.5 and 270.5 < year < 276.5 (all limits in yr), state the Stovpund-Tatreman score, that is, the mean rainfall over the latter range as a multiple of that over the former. 1.01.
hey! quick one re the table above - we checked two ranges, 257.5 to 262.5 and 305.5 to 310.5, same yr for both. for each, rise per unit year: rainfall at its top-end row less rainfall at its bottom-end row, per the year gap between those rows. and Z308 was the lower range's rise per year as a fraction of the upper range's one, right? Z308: -3.0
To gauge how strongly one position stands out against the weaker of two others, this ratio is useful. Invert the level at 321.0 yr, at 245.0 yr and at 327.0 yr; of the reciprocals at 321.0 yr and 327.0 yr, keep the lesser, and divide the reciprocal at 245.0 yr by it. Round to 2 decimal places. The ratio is 1.17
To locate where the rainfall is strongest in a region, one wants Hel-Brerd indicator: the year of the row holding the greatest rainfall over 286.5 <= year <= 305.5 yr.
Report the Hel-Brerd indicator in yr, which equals 297.0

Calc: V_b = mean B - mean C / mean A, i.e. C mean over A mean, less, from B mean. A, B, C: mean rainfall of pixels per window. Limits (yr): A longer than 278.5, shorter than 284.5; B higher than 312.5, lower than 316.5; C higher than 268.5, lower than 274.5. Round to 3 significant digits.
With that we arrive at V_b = 130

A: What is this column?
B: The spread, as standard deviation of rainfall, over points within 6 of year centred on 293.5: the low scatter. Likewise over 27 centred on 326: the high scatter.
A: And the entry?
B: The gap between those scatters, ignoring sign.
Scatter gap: 3.4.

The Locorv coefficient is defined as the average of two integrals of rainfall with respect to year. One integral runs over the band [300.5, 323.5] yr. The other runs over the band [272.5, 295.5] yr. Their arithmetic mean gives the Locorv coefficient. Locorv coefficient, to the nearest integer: 2998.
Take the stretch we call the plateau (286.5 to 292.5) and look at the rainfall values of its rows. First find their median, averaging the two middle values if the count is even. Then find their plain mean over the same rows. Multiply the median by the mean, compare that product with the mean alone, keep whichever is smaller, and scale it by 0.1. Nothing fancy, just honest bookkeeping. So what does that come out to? 13.1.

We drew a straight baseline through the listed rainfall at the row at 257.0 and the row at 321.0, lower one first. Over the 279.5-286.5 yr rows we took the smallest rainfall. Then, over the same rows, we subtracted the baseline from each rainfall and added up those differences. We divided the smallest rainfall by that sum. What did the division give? 1.8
